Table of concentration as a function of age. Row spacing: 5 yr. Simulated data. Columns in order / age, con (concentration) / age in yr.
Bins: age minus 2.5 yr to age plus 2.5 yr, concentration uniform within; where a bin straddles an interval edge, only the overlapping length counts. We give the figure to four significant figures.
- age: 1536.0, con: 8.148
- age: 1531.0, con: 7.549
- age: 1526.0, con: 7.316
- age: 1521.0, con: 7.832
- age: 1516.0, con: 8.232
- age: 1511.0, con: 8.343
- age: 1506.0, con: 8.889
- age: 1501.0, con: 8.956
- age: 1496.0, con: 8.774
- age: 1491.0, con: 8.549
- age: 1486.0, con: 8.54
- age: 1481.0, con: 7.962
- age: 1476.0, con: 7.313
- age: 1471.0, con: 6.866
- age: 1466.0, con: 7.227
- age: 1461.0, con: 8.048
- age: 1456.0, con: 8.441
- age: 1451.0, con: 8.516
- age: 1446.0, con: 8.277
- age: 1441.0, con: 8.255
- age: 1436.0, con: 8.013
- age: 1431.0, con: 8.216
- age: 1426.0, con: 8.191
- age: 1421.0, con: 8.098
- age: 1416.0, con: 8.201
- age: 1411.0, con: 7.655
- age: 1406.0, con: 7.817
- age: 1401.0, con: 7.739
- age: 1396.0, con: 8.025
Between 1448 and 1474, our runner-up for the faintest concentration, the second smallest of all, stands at 7.227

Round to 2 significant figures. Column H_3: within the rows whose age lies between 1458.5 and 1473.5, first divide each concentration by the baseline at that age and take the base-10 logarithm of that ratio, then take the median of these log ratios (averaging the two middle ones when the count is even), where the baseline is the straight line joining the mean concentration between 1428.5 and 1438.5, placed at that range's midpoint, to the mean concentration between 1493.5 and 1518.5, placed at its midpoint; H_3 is -0.063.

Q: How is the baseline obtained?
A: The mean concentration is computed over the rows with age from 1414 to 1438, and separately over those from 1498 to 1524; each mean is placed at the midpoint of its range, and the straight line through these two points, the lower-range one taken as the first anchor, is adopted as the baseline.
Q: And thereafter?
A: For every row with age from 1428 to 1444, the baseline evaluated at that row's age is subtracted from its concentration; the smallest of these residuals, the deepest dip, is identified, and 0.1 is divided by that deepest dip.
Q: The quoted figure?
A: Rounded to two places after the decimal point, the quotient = -0.60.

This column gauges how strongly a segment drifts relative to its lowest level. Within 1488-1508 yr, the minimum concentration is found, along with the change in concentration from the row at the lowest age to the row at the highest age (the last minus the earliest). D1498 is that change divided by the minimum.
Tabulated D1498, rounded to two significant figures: 0.040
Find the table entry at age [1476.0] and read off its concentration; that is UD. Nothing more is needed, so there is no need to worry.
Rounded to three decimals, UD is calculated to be 7.313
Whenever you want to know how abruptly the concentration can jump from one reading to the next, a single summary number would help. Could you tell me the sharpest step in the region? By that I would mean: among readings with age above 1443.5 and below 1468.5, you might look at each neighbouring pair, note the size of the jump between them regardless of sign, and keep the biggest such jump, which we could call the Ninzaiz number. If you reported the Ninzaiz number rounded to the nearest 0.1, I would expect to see 0.8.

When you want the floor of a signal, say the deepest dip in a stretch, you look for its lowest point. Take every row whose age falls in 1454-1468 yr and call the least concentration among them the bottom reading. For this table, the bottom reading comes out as 7.227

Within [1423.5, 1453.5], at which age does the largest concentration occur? 1451.0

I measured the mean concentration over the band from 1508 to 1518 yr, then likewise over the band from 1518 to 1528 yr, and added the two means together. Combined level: 15.9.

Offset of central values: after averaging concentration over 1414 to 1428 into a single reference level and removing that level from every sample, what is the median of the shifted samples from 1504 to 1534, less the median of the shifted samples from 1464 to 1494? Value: 0.39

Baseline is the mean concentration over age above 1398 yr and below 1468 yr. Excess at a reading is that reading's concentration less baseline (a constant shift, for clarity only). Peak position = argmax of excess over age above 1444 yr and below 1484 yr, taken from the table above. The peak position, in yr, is 1451.0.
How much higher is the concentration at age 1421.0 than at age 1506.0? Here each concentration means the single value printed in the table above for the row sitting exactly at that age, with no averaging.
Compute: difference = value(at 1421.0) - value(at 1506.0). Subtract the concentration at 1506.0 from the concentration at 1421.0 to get -0.8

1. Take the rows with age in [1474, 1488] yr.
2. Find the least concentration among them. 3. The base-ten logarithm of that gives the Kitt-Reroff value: 0.864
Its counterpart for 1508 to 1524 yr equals 0.894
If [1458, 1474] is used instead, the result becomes 0.837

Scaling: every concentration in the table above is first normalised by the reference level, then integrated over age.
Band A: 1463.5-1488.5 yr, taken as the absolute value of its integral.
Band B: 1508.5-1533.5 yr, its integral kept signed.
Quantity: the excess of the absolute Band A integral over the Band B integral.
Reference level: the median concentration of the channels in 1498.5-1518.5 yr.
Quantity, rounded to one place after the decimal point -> -0.8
